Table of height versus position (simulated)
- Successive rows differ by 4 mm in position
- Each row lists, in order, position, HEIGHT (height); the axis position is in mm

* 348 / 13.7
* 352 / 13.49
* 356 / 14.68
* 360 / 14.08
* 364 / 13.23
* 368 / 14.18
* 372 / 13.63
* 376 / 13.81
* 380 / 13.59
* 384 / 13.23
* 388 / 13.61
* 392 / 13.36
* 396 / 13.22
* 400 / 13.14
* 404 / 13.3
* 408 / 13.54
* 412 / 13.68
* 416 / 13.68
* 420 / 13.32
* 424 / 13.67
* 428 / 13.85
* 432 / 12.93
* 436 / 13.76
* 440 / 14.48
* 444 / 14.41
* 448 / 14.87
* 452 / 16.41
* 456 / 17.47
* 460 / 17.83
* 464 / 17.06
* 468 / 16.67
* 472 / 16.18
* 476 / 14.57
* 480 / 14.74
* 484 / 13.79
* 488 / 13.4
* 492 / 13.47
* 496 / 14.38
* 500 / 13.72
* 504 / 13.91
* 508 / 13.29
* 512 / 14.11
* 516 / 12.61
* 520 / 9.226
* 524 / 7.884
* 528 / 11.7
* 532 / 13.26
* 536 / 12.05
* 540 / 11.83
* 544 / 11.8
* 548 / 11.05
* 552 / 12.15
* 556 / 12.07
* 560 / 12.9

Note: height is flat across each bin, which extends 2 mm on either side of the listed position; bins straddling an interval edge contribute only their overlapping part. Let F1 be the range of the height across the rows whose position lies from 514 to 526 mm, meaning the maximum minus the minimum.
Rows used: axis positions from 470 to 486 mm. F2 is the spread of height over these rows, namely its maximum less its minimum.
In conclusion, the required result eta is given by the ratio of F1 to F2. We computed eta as 2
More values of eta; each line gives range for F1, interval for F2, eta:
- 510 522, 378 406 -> 10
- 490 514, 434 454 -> 0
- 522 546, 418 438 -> 6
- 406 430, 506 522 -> 0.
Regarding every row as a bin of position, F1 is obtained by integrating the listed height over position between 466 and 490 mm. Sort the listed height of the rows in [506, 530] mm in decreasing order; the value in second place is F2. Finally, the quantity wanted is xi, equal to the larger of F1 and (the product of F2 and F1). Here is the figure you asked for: 4750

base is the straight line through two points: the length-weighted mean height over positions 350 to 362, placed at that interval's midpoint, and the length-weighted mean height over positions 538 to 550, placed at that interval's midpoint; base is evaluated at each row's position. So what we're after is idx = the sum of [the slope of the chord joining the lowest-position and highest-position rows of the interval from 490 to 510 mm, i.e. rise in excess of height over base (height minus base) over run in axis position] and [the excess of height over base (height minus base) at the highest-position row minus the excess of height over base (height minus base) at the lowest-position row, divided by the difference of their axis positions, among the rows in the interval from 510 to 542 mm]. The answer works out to -0.07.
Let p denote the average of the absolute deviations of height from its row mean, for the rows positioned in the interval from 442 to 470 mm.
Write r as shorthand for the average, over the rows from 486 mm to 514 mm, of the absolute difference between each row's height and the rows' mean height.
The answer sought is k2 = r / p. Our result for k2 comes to 0.3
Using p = 1.00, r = 0.3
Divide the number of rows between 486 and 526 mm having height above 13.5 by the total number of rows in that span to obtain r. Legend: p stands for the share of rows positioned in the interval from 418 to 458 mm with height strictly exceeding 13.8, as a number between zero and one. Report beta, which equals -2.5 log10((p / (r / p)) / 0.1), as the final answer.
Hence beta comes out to -2.4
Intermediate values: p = 0.60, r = 0.4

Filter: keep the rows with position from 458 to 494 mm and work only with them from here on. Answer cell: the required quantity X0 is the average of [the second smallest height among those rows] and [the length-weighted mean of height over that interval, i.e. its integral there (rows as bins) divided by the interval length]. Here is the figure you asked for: 14.4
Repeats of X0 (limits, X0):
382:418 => 13.3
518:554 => 10.2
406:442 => 13.5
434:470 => 15.1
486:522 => 12.9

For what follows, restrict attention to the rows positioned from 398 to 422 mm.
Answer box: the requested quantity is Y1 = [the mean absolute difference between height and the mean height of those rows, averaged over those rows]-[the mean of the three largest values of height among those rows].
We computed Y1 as -13.44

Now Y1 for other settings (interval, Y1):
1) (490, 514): -13.81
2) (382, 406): -13.31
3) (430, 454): -14.48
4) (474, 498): -14.06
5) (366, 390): -13.66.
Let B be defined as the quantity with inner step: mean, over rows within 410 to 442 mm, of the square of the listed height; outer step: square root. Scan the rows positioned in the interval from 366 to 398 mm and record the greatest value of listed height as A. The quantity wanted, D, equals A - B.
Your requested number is 0.5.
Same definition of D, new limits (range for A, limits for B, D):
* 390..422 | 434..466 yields -2.2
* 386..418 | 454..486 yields -2.4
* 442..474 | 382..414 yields 4.4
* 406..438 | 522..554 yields 2.3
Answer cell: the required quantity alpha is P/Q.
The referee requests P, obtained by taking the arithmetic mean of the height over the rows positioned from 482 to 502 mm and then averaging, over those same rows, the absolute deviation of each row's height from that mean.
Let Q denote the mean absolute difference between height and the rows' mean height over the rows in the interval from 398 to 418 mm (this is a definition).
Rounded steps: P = 0.27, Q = 0.20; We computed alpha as 1.34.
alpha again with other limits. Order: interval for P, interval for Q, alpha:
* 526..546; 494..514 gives 1.50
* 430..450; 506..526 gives 0.26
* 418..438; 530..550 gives 0.58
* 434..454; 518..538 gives 0.38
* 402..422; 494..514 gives 0.51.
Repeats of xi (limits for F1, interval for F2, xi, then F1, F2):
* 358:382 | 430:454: 4908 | 330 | 14.87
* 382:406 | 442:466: 5581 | 319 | 17.47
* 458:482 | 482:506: 5400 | 388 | 13.91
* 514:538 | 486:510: 3713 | 267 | 13.91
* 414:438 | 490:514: 4583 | 325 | 14.11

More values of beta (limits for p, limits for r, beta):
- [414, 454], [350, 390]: -1.4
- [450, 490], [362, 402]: -2.8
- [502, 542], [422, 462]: 0.9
